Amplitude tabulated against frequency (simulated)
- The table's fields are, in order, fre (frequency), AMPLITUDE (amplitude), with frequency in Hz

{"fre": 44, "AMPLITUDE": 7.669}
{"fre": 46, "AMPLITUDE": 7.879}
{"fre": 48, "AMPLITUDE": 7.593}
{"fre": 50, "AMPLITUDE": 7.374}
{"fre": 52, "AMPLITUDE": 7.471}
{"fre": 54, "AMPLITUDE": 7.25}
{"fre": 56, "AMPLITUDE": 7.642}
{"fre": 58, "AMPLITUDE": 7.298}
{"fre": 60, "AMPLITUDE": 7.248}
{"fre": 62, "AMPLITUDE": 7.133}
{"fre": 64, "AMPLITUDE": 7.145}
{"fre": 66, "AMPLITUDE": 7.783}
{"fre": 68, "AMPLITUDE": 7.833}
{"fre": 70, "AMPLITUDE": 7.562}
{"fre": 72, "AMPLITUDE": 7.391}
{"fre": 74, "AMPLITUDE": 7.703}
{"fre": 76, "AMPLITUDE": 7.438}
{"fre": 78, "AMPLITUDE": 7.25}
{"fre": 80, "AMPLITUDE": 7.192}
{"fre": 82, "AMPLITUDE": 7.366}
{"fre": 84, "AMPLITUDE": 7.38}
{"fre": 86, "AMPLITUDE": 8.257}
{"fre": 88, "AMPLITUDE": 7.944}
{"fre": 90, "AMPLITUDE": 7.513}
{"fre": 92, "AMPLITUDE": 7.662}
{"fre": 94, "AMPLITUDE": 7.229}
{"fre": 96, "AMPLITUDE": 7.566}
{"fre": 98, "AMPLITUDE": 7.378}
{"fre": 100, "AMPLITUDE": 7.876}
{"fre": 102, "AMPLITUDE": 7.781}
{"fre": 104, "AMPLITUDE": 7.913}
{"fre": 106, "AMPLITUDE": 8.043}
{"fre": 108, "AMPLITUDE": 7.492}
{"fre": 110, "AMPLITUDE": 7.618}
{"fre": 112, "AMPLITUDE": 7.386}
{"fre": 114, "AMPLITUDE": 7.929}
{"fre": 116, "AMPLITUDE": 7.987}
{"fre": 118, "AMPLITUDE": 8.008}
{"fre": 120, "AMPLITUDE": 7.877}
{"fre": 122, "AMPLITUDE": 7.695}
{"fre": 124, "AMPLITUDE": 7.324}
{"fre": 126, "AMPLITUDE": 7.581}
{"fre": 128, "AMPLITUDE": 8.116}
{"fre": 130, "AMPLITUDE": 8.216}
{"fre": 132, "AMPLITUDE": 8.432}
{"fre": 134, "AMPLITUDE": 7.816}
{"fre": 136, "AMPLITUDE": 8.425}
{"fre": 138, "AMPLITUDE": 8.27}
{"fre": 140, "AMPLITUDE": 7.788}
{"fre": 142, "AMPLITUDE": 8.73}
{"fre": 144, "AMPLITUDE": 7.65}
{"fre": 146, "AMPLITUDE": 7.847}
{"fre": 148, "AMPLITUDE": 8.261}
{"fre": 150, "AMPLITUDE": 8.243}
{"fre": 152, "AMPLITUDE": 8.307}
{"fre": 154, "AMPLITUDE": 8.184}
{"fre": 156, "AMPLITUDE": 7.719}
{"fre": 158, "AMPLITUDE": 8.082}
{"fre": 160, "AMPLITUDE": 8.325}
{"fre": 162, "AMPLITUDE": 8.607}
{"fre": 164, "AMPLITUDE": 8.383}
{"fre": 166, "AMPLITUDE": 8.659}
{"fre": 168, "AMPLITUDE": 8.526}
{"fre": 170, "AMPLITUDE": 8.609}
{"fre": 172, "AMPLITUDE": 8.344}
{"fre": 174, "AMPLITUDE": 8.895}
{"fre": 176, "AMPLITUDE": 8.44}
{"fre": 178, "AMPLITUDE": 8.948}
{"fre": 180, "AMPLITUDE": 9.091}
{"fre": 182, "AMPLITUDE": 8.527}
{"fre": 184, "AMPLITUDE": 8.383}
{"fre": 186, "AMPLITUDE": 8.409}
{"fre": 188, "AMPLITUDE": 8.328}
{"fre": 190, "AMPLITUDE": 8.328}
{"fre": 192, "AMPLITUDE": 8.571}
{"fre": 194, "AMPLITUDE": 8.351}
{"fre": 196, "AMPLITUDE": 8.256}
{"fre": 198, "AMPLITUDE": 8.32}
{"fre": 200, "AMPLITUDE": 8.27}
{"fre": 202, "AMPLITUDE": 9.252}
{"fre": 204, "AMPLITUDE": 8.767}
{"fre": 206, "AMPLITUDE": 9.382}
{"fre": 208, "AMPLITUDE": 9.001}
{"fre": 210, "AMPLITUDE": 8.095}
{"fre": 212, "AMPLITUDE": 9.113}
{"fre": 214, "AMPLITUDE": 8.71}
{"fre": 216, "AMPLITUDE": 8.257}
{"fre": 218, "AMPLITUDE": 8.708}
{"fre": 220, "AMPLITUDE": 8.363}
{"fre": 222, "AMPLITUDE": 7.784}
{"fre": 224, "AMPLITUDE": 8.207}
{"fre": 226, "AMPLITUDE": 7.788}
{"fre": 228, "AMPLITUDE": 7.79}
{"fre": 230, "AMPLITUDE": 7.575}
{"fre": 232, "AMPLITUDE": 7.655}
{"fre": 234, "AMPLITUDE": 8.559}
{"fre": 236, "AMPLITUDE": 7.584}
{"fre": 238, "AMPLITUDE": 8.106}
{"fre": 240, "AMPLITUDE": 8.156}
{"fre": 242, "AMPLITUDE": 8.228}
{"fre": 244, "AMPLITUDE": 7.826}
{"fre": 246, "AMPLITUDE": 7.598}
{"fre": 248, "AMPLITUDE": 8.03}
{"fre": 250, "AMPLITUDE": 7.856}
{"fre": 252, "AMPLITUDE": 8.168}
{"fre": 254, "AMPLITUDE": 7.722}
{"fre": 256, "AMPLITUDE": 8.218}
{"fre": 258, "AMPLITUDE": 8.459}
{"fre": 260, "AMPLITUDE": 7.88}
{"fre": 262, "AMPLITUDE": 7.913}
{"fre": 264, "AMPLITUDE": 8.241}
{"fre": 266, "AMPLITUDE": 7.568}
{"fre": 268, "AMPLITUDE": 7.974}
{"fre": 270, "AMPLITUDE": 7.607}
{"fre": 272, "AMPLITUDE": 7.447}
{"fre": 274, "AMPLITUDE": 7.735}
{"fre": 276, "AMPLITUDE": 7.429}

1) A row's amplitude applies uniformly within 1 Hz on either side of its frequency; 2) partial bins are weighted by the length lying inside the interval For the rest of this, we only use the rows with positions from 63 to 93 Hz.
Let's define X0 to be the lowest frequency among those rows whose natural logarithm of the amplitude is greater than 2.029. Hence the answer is 66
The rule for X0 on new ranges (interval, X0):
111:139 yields 114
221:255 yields 222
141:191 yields 142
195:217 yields 196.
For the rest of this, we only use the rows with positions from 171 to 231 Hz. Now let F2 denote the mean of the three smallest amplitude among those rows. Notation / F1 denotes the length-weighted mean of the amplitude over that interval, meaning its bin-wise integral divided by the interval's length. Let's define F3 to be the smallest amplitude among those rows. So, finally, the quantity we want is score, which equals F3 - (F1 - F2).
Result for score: 6.82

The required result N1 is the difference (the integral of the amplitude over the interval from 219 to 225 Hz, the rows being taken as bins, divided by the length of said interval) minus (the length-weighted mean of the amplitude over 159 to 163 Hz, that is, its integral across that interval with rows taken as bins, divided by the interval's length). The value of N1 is -0.35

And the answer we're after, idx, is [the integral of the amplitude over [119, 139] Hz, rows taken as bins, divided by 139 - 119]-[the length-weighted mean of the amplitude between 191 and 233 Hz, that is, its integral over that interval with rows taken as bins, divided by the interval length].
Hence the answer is -0.4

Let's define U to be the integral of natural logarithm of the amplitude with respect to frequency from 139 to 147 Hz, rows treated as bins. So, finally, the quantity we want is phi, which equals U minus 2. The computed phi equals 15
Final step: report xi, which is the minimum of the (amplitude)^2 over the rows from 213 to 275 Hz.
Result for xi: 55.5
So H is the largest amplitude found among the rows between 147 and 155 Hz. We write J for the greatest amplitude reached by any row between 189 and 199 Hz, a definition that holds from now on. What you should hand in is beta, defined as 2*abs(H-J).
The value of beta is 0.5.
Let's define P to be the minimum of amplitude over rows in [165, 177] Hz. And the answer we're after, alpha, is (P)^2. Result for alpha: 70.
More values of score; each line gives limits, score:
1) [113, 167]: 6.75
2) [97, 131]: 6.91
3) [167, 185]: 8.09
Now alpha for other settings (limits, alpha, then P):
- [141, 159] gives 59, 7.65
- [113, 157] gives 54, 7.324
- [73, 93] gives 52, 7.192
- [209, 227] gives 61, 7.784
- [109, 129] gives 54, 7.324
